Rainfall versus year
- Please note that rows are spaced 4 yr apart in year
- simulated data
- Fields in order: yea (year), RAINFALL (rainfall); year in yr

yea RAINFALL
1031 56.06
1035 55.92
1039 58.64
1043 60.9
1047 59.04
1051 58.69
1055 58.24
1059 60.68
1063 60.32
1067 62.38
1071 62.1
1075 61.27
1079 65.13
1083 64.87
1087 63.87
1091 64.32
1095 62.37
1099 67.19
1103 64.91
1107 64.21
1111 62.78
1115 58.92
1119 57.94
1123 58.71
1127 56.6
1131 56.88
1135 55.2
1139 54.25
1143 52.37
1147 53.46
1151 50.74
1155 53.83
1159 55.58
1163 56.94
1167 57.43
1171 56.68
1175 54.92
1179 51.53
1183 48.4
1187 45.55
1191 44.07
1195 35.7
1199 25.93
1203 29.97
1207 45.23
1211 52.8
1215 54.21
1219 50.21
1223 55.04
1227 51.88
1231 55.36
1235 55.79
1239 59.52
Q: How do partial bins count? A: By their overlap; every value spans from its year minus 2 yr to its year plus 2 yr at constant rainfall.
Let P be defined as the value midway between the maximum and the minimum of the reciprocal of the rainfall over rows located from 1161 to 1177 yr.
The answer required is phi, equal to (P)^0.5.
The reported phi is 0.133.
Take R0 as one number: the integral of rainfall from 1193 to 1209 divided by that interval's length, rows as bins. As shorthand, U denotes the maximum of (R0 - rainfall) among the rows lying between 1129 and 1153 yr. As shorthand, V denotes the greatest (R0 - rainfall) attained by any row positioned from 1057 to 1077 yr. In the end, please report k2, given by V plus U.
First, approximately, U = -16.5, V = -26.1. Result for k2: -43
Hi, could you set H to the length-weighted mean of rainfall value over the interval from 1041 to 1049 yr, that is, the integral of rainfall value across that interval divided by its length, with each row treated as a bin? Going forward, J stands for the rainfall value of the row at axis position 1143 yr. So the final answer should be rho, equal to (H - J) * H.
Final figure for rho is 456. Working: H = 60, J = 52.37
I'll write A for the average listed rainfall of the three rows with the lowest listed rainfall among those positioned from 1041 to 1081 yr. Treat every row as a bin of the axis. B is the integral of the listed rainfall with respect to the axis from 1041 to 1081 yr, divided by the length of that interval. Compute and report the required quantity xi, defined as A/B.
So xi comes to 0.964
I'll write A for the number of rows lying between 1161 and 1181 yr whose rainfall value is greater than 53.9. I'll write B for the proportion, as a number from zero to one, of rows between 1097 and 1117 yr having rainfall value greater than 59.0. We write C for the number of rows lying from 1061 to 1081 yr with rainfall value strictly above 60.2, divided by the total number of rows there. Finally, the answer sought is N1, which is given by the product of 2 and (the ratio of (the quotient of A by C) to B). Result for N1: 10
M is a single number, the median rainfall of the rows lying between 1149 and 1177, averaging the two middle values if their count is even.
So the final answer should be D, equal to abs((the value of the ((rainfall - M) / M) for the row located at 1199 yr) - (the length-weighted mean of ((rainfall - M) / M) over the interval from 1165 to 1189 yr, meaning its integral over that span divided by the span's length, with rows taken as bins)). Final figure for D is 0.48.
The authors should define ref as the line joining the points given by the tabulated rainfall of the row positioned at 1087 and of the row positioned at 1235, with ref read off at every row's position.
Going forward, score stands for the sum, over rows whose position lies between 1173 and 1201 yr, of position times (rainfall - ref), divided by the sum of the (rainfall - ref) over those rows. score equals 1191.5 yr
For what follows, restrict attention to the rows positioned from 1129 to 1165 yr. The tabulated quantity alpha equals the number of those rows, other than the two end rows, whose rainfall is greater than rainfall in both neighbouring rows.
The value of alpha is 1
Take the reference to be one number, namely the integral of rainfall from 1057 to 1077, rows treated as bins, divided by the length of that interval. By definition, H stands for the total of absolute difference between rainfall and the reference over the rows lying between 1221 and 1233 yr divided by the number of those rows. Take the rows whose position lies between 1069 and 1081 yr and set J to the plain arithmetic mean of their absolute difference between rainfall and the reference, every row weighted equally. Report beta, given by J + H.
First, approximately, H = 7.3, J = 2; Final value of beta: 9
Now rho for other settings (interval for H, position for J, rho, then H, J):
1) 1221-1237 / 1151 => 206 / 55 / 50.74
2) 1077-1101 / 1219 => 932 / 65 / 50.21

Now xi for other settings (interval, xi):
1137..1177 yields 0.956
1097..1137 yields 0.932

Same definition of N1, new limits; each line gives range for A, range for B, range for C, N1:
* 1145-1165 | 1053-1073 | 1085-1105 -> 5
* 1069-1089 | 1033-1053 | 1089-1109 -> 25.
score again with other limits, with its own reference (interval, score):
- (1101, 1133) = 1127.5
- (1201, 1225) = 1207.5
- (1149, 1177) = 1159.7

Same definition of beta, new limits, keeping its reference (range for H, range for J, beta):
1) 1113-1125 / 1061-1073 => 4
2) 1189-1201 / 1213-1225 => 34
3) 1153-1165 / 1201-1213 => 25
